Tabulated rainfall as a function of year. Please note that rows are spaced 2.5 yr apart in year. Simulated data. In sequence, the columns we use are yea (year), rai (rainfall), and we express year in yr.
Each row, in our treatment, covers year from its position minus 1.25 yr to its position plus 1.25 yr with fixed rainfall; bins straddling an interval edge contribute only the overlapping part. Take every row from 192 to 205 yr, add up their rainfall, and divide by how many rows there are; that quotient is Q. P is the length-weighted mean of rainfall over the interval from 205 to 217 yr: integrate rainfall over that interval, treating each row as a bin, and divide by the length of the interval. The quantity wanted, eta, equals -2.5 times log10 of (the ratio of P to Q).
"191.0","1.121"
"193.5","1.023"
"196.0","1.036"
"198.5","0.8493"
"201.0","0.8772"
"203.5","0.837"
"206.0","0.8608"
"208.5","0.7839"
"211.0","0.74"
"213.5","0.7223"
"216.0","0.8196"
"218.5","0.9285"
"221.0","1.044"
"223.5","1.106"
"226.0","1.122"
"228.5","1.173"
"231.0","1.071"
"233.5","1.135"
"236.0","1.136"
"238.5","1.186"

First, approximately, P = 0.78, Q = 0.92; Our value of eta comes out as 0.18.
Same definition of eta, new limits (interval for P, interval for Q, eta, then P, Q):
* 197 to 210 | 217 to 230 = 0.26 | 0.84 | 1.07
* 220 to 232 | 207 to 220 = -0.35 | 1.11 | 0.80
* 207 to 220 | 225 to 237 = 0.37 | 0.80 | 1.13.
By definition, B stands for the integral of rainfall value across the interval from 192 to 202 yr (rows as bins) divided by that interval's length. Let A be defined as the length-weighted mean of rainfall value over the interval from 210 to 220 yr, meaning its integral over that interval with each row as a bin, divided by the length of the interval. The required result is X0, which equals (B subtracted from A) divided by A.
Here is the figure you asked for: -0.18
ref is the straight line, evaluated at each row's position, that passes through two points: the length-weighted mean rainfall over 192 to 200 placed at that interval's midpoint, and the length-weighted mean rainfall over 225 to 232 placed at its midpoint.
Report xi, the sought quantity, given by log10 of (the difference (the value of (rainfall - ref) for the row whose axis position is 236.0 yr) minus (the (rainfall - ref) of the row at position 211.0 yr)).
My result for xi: -0.6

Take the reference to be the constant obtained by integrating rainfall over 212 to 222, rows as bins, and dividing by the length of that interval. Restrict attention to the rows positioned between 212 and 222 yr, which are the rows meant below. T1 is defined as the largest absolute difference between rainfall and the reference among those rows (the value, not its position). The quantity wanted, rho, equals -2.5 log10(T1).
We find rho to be 1.9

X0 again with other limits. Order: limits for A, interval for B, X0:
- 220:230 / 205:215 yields 0.30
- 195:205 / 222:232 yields -0.25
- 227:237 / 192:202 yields 0.16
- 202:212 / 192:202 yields -0.18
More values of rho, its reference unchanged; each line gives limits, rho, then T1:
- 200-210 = 2.6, 0.09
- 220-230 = 1.3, 0.30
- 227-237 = 1.3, 0.30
